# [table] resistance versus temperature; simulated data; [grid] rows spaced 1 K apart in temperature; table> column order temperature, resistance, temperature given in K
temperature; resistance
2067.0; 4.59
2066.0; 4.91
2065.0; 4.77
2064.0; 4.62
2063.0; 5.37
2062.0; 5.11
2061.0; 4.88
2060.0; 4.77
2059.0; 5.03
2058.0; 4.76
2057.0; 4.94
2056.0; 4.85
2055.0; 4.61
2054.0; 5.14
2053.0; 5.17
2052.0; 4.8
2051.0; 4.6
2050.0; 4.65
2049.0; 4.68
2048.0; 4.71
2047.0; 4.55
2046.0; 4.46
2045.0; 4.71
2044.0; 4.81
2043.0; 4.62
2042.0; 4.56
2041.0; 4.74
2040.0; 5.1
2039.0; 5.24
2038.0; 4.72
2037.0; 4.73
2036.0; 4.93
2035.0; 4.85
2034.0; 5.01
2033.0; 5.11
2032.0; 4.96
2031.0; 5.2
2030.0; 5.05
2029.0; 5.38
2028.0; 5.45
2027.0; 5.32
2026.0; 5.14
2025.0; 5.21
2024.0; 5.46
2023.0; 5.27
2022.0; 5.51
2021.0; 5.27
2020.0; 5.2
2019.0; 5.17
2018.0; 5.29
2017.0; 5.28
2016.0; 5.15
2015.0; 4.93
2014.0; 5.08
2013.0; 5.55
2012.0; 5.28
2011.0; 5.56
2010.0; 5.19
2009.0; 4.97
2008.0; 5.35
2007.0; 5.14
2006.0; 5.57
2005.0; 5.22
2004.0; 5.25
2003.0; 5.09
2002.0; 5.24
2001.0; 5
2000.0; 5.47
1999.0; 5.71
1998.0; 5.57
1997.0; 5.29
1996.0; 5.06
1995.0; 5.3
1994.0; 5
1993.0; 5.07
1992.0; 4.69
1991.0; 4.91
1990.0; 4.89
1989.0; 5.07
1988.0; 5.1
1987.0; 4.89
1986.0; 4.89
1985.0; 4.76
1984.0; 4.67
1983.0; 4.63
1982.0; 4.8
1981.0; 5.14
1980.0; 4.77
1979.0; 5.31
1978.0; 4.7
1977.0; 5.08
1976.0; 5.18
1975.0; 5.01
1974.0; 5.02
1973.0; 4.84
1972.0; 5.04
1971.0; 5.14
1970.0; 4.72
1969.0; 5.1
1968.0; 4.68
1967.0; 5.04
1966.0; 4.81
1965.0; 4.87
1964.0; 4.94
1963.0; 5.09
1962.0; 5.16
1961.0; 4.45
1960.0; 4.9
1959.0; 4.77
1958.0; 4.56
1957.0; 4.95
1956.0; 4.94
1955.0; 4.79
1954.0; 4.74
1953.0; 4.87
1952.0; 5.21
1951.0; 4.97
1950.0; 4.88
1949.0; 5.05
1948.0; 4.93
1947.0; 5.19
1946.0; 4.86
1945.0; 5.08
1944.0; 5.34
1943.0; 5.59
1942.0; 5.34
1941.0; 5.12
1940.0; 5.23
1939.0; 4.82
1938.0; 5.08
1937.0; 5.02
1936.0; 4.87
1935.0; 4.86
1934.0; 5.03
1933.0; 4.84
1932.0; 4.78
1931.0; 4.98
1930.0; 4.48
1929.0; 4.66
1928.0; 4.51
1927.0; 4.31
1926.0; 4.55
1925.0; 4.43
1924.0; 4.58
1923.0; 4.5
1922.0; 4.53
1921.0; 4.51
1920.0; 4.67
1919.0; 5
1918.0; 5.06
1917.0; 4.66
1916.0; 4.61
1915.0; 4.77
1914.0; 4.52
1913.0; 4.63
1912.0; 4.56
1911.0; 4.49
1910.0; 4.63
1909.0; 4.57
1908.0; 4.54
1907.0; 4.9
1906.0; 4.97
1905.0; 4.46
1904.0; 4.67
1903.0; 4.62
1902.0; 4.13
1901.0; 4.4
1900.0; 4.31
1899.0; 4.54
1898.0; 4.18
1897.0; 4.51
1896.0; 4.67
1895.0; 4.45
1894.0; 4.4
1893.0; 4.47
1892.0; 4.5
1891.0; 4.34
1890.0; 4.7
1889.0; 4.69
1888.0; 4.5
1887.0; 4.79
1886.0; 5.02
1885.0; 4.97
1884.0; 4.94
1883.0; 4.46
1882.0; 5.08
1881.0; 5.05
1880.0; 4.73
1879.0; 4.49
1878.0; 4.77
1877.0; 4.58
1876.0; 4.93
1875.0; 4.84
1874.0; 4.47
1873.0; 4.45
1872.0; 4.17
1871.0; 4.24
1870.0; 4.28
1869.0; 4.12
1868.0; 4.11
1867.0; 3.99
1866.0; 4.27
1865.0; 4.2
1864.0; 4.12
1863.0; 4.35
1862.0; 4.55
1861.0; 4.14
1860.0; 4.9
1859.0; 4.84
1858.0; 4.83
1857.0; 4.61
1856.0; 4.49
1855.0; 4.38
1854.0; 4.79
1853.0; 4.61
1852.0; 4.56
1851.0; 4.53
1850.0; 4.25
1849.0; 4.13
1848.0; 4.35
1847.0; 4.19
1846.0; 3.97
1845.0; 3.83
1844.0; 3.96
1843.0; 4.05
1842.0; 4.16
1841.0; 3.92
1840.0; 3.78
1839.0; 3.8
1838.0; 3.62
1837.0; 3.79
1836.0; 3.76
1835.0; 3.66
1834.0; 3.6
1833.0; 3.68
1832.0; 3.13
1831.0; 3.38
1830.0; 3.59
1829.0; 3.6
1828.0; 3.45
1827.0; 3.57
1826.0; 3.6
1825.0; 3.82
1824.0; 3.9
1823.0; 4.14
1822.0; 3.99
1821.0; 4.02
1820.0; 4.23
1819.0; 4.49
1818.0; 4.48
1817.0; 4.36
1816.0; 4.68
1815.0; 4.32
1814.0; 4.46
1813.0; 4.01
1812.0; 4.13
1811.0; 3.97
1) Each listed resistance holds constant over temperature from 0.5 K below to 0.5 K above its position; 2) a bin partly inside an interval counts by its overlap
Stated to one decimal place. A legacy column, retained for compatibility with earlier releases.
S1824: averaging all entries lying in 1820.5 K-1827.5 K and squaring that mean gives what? 14.9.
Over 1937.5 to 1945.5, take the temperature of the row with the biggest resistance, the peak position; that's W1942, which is 1943.0 K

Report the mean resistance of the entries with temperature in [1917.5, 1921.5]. 4.81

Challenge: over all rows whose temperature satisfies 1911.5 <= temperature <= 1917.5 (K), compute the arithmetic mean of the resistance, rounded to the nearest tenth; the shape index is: 4.6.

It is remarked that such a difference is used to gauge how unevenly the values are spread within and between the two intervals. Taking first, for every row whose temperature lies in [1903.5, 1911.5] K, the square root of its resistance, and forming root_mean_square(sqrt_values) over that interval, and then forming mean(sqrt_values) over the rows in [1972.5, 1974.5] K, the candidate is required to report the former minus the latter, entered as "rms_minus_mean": -0.06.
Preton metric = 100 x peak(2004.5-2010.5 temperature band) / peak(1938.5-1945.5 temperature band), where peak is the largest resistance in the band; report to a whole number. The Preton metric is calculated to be 100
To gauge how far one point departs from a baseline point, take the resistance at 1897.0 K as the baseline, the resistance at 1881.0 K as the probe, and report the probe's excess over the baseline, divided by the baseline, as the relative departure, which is 0.120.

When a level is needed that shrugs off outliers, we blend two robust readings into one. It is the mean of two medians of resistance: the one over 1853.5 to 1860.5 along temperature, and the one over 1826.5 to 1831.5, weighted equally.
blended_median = 4.18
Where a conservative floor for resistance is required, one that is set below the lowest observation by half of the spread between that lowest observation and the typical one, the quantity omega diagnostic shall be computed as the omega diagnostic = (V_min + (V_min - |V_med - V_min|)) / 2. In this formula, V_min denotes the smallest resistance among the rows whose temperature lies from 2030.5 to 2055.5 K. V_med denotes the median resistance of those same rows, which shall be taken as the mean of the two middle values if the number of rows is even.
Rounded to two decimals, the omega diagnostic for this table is 4.32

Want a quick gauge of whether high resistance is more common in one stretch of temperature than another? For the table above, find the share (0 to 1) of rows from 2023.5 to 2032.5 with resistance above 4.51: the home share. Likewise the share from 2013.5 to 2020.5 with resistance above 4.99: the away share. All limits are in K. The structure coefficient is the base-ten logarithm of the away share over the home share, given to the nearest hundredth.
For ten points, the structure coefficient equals -0.07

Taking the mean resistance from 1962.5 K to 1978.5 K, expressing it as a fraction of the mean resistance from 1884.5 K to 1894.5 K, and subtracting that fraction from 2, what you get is 0.932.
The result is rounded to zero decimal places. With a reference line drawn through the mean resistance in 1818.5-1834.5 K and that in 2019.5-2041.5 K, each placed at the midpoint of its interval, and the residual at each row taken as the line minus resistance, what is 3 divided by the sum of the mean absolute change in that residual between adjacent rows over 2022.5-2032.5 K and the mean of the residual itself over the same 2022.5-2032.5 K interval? 67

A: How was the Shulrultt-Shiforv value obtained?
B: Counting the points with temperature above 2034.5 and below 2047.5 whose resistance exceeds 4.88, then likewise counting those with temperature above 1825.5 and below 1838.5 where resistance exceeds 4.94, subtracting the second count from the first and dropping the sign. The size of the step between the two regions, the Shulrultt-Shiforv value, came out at 3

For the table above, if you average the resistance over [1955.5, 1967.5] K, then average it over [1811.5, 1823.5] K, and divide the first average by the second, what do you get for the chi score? 1.14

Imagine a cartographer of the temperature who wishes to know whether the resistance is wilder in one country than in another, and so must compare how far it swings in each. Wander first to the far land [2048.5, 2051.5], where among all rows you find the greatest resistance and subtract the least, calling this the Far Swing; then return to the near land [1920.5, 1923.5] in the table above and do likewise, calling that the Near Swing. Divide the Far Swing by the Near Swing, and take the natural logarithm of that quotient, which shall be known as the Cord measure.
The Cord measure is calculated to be 1.0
